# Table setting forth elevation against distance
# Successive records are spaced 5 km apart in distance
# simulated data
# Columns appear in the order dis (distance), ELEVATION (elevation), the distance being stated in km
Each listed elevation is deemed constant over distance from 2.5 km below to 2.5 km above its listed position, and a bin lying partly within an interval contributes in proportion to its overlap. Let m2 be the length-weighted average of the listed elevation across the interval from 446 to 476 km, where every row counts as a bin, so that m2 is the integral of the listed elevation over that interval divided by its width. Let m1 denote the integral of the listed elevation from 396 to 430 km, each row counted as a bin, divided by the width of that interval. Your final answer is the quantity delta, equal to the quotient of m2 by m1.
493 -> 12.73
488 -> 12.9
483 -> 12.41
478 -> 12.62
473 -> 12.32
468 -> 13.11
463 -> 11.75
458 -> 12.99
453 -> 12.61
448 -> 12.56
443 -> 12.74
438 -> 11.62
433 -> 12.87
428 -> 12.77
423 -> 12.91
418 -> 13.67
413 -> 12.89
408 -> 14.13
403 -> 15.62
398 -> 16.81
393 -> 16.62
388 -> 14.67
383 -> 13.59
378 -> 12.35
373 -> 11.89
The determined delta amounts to 0.9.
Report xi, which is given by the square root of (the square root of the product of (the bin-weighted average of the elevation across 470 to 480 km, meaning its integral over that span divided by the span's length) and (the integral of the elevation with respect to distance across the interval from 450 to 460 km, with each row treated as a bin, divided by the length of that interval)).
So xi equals 3.55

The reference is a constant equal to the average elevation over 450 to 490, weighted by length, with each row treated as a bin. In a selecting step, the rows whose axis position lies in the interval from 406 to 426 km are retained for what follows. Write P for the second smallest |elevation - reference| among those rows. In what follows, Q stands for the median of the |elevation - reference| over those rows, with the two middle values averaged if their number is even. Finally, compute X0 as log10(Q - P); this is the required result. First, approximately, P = 0.33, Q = 0.71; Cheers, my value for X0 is -0.4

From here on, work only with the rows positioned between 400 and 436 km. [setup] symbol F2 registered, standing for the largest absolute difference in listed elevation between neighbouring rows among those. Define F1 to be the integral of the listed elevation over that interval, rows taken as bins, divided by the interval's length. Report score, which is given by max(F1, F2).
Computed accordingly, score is 13.6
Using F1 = 13.6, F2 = 1.49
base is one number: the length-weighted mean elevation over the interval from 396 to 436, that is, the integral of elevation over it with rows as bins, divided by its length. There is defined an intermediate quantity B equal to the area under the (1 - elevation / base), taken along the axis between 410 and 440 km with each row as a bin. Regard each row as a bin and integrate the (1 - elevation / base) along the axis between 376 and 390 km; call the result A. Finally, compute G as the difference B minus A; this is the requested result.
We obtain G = 1.9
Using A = 0.4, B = 2.3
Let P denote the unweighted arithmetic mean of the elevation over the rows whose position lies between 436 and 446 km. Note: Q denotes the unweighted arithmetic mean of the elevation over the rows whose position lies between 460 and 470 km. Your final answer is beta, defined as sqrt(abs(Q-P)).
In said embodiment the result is 0.5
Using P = 12.2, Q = 12.4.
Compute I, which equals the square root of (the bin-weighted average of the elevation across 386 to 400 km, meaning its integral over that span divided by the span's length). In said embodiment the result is 4.01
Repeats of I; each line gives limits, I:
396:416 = 3.84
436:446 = 3.50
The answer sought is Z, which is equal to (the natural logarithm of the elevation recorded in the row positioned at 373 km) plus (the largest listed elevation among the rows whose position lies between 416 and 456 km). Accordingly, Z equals 16.1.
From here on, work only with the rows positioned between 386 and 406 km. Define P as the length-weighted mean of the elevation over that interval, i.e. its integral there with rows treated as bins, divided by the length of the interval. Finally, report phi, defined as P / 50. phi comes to 0.318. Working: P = 15.9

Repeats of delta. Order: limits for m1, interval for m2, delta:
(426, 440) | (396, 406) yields 1.3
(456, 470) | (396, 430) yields 1.1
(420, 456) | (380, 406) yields 1.2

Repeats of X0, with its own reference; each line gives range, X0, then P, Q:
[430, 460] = -0.7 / 0.03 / 0.22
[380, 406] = 0.0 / 2.09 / 3.04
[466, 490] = -1.0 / 0.17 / 0.26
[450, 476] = -0.9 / 0.26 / 0.41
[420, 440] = -1.7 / 0.29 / 0.31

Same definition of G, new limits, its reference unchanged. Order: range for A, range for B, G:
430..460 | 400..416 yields -3.3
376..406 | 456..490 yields 5.6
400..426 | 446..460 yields 1.2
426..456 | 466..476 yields -2.1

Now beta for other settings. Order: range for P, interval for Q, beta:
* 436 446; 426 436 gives 0.8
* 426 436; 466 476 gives 0.3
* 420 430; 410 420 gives 0.7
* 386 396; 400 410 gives 0.9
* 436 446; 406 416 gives 1.2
